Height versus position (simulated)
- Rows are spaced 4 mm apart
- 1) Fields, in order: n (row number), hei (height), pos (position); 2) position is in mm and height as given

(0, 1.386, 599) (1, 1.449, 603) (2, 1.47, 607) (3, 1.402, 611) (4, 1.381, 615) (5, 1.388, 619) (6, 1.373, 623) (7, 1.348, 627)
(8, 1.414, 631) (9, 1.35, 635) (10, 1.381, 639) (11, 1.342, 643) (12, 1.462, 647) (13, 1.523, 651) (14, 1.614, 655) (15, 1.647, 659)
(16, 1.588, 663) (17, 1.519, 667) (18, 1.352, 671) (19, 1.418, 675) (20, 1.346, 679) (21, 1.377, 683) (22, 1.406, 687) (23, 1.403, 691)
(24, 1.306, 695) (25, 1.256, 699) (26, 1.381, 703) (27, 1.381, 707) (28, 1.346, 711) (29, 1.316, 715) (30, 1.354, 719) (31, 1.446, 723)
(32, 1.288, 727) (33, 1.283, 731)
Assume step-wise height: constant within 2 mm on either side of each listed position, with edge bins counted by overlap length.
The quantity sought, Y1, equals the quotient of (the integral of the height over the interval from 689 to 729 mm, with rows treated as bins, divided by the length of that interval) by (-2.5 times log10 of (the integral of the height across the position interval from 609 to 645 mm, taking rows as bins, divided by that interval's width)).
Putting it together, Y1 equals -3.89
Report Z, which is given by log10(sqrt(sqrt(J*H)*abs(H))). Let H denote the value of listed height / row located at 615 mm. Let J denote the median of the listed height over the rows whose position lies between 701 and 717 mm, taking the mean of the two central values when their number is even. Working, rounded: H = 1.381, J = 1.36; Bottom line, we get 0.139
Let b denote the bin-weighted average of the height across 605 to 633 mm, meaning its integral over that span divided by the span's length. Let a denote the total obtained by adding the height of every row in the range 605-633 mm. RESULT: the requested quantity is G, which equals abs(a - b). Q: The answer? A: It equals 8.4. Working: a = 9.8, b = 1.40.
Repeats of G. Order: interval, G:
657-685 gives 8.8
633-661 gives 8.8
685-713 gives 8.1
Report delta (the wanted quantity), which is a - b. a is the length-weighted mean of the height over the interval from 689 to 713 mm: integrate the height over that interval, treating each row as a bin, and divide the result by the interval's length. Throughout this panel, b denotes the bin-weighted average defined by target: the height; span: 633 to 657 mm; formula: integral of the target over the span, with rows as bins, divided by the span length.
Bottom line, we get -0.10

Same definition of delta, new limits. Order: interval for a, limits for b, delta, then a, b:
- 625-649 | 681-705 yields 0.03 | 1.38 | 1.35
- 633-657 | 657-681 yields -0.03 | 1.45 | 1.48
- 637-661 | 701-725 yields 0.12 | 1.49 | 1.37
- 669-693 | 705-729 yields 0.03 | 1.38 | 1.36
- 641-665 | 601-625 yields 0.12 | 1.53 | 1.41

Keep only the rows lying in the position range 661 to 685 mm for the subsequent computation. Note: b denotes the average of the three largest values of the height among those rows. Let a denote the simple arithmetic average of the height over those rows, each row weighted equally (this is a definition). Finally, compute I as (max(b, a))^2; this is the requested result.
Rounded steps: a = 1.43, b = 1.51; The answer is 2.28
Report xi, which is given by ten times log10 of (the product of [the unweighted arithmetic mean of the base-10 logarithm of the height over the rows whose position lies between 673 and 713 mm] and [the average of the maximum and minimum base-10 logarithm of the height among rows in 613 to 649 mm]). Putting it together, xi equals -17.1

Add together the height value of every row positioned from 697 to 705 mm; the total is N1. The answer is 3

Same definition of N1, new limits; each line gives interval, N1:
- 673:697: 8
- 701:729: 10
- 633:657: 9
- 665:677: 4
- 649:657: 3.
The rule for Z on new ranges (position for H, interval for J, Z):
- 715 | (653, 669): 0.141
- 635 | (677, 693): 0.134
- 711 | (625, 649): 0.131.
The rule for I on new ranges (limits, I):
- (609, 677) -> 2.61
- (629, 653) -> 2.15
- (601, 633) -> 2.09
